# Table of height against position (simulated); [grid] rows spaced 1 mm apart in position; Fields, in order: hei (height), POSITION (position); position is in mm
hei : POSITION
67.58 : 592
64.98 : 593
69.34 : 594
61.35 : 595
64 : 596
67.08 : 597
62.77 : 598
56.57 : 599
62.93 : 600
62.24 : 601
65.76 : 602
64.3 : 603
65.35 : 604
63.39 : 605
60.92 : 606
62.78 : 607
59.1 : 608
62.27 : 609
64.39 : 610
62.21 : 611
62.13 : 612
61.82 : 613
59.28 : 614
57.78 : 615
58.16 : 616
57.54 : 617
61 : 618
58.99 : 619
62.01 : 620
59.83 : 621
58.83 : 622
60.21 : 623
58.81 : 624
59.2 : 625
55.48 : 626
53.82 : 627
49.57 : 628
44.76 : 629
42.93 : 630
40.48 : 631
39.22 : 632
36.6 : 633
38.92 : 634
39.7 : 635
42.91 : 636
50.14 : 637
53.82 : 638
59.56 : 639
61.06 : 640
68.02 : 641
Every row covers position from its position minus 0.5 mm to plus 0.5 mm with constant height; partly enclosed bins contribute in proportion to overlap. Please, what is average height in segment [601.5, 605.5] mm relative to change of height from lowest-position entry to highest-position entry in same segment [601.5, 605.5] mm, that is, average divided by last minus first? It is -27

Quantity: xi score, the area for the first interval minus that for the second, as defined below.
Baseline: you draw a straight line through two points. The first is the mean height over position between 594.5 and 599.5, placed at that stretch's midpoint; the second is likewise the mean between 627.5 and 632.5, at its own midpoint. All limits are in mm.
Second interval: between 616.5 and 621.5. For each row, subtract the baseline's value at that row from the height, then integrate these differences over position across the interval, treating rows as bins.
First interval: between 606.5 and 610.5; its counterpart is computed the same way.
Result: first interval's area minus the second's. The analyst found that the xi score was -25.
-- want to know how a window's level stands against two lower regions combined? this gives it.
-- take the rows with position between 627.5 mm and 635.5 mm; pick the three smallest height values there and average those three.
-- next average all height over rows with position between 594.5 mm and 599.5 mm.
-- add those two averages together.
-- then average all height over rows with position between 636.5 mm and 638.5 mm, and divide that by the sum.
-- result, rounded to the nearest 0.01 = 0.52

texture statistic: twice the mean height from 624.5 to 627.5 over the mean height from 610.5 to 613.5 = 1.8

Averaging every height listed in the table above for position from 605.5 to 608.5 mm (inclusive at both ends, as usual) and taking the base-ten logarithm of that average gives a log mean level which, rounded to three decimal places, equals 1.785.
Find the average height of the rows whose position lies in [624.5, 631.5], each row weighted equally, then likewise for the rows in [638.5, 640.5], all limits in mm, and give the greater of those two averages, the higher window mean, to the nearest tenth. 60.3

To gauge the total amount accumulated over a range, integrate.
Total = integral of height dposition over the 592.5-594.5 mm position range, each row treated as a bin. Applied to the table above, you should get 134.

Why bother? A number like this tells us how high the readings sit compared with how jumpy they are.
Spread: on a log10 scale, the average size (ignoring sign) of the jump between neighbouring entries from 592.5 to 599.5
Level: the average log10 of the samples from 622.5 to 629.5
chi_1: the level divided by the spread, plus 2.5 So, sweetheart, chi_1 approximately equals 56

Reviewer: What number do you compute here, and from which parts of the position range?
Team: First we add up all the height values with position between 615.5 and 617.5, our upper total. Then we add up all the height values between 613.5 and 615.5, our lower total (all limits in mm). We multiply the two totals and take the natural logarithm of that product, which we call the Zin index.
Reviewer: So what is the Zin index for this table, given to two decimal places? 9.51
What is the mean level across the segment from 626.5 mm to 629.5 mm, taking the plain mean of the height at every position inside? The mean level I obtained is 49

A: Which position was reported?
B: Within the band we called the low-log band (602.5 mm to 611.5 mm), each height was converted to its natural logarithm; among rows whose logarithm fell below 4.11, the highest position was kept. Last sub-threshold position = 608 mm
